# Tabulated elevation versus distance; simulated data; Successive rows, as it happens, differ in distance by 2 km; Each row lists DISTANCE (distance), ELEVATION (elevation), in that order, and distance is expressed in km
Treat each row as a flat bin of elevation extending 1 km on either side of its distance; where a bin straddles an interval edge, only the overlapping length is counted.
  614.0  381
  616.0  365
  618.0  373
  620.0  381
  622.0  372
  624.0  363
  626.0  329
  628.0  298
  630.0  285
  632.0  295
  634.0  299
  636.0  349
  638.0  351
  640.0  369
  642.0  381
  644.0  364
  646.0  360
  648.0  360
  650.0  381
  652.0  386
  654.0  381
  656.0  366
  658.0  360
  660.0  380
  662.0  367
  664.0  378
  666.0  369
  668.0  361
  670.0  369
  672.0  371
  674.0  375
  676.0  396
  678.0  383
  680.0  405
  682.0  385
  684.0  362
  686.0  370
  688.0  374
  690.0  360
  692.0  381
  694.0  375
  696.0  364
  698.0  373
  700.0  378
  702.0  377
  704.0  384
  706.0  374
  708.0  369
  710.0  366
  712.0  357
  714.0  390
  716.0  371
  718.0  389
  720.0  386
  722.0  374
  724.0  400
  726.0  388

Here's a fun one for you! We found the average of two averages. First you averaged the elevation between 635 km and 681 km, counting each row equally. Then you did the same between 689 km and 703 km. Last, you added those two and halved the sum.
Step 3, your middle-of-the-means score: 372.4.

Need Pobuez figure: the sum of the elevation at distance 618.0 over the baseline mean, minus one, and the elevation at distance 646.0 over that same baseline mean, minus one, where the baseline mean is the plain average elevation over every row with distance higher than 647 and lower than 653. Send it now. -0.049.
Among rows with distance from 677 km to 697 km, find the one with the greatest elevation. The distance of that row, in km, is 680.0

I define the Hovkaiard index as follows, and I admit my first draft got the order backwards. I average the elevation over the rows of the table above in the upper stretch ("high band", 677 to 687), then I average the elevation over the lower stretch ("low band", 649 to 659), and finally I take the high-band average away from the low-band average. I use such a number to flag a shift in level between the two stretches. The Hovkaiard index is -6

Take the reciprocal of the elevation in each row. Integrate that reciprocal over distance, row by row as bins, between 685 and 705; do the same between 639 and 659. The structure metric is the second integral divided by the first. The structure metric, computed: 1.01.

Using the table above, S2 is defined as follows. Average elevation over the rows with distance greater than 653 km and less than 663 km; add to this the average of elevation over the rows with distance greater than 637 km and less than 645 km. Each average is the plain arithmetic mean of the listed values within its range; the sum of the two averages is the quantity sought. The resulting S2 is 737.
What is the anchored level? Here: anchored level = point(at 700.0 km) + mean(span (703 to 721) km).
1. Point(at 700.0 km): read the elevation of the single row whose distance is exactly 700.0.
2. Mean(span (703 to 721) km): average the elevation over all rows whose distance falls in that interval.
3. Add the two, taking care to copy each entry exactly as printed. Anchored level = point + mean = 754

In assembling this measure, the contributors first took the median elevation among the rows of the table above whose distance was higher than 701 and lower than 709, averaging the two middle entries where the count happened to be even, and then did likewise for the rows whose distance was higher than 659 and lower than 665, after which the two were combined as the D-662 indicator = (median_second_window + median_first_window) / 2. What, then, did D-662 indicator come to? 377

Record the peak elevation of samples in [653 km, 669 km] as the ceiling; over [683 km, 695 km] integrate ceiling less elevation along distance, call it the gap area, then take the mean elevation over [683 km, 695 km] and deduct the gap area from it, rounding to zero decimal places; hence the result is 242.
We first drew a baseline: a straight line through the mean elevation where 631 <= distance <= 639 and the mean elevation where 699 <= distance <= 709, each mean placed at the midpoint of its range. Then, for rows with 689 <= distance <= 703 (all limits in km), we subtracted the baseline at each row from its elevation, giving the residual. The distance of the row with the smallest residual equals 696.0 km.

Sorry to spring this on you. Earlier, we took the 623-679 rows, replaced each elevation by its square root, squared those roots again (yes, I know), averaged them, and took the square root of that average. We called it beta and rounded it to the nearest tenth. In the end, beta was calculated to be 18.9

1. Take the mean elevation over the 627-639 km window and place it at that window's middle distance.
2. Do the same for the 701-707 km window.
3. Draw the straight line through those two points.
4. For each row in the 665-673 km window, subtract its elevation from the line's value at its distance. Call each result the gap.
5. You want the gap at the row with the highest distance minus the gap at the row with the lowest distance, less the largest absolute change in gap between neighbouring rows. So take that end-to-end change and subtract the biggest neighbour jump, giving -6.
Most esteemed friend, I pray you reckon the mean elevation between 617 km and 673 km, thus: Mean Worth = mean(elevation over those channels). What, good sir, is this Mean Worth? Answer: 357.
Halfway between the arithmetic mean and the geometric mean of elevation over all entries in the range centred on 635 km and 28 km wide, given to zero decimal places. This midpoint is 340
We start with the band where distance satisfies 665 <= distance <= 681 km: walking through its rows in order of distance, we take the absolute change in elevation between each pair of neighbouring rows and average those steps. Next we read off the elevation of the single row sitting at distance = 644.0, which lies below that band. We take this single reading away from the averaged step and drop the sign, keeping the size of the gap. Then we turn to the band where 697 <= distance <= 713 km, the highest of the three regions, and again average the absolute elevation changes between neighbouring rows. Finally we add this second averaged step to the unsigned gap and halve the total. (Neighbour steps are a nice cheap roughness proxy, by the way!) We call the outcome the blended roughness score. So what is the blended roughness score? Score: 179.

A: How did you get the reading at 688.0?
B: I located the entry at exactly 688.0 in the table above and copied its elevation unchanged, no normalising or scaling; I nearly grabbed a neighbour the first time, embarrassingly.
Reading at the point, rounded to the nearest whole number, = 374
